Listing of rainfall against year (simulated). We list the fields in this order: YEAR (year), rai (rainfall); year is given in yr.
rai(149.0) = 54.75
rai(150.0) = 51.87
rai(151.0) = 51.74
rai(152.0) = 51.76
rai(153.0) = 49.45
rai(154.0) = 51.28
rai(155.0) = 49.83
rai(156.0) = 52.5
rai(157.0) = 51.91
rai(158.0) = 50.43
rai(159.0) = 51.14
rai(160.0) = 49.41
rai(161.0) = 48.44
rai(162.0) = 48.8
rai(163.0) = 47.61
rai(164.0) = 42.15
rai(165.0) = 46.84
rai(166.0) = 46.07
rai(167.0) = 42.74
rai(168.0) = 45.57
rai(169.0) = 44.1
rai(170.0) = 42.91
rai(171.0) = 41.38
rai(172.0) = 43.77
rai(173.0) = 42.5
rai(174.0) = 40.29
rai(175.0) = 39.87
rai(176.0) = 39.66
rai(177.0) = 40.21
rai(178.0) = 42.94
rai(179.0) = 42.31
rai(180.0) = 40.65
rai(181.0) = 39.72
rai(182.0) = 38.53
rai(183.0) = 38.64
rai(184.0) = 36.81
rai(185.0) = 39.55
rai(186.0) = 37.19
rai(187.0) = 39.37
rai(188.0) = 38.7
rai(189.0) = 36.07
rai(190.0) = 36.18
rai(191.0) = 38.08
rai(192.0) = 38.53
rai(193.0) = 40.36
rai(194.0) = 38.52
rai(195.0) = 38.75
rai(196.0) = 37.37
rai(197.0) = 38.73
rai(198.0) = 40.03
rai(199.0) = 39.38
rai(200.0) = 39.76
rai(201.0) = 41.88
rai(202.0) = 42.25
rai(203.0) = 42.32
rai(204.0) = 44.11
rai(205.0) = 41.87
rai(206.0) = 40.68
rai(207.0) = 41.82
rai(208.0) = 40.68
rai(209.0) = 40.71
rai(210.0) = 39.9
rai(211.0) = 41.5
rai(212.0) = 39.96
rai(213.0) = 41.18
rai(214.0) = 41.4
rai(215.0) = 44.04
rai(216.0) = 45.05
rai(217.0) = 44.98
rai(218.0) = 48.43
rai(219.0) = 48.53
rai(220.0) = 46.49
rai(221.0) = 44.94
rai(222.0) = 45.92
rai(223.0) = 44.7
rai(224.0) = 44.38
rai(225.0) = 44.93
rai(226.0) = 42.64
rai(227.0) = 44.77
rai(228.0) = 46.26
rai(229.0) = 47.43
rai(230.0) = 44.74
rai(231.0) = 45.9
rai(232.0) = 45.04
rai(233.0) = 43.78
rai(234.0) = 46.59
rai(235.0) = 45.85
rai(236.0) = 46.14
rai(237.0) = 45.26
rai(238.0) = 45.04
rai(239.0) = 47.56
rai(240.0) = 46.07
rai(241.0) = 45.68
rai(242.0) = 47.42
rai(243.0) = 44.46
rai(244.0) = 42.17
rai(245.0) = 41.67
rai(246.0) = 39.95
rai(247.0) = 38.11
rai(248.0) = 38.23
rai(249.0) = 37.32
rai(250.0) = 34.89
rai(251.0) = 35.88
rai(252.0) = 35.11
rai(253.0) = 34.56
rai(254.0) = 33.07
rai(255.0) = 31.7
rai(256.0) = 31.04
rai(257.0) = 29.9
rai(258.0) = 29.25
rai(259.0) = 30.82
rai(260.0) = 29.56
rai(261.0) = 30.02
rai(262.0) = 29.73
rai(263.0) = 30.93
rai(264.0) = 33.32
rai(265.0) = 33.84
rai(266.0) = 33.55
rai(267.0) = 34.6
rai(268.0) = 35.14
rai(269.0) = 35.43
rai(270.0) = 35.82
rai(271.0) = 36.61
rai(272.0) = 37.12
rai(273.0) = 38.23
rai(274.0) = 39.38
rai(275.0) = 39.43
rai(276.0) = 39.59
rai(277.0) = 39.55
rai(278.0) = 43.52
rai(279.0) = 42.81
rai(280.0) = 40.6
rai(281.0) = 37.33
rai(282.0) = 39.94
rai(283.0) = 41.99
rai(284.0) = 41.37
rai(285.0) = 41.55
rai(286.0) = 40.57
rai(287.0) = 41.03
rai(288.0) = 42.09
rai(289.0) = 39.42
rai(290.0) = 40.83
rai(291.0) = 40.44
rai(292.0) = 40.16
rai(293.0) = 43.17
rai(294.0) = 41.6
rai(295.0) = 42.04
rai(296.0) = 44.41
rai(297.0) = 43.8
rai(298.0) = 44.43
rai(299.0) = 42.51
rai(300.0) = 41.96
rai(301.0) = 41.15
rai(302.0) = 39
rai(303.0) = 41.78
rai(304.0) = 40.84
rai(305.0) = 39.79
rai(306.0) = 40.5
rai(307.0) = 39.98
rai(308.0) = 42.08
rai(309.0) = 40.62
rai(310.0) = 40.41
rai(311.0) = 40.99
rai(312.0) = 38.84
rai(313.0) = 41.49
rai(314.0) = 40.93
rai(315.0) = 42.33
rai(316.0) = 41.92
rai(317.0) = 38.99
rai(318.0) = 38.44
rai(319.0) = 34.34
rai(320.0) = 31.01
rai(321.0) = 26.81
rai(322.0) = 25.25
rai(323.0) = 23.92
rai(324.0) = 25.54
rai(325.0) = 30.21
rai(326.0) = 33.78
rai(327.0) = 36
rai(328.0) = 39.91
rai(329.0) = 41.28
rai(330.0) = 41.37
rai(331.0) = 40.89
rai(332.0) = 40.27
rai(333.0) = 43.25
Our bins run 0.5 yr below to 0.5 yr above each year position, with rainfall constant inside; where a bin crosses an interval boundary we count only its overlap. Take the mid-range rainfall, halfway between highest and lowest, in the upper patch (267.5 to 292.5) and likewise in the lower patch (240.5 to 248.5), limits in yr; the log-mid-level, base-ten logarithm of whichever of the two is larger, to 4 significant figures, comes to 1.631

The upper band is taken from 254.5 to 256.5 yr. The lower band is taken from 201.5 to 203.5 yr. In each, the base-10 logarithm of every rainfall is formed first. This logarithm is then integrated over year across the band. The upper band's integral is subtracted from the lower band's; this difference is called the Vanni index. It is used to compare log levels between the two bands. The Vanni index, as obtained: 0.26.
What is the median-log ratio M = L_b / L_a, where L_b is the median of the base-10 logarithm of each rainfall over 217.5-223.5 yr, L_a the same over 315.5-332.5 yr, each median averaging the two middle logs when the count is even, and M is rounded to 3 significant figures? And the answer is 1.07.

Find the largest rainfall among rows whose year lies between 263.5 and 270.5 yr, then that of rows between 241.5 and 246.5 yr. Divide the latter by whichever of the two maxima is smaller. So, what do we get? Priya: 1.32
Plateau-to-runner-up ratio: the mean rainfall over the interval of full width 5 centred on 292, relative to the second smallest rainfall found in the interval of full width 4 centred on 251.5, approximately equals 1.18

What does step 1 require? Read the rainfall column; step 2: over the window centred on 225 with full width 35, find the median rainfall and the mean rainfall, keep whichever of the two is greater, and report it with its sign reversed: -45.0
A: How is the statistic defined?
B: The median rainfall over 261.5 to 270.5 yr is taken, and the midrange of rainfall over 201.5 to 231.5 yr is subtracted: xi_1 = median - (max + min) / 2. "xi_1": -10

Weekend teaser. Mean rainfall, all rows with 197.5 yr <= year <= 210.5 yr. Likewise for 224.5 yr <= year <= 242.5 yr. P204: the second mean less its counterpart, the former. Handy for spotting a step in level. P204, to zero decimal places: 4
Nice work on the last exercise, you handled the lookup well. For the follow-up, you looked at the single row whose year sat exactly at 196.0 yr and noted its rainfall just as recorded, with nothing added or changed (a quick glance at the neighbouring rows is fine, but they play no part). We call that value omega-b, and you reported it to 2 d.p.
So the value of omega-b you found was 37.37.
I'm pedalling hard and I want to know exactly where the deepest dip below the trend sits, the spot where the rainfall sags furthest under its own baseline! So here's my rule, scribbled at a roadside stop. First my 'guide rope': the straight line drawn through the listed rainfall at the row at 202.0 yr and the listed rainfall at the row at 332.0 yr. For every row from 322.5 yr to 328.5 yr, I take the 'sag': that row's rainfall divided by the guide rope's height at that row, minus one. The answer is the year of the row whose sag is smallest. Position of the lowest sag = 323.0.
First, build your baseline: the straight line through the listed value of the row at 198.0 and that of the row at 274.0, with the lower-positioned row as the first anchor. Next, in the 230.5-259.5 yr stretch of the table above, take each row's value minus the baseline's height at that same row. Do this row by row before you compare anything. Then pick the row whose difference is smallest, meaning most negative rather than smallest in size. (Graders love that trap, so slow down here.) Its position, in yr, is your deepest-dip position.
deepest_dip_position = 258.0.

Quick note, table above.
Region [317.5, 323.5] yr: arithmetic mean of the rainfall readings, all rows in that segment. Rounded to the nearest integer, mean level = 30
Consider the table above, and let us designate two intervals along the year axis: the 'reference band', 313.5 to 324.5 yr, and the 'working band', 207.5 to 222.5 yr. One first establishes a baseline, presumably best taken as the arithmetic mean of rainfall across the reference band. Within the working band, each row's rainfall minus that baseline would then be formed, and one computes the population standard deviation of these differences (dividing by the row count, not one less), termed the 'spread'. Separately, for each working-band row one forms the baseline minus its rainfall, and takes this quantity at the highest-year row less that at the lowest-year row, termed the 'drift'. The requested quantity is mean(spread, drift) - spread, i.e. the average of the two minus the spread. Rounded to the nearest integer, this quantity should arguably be -4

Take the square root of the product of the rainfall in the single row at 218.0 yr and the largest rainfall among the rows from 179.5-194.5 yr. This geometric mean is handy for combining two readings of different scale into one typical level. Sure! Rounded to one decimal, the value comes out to 44.4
